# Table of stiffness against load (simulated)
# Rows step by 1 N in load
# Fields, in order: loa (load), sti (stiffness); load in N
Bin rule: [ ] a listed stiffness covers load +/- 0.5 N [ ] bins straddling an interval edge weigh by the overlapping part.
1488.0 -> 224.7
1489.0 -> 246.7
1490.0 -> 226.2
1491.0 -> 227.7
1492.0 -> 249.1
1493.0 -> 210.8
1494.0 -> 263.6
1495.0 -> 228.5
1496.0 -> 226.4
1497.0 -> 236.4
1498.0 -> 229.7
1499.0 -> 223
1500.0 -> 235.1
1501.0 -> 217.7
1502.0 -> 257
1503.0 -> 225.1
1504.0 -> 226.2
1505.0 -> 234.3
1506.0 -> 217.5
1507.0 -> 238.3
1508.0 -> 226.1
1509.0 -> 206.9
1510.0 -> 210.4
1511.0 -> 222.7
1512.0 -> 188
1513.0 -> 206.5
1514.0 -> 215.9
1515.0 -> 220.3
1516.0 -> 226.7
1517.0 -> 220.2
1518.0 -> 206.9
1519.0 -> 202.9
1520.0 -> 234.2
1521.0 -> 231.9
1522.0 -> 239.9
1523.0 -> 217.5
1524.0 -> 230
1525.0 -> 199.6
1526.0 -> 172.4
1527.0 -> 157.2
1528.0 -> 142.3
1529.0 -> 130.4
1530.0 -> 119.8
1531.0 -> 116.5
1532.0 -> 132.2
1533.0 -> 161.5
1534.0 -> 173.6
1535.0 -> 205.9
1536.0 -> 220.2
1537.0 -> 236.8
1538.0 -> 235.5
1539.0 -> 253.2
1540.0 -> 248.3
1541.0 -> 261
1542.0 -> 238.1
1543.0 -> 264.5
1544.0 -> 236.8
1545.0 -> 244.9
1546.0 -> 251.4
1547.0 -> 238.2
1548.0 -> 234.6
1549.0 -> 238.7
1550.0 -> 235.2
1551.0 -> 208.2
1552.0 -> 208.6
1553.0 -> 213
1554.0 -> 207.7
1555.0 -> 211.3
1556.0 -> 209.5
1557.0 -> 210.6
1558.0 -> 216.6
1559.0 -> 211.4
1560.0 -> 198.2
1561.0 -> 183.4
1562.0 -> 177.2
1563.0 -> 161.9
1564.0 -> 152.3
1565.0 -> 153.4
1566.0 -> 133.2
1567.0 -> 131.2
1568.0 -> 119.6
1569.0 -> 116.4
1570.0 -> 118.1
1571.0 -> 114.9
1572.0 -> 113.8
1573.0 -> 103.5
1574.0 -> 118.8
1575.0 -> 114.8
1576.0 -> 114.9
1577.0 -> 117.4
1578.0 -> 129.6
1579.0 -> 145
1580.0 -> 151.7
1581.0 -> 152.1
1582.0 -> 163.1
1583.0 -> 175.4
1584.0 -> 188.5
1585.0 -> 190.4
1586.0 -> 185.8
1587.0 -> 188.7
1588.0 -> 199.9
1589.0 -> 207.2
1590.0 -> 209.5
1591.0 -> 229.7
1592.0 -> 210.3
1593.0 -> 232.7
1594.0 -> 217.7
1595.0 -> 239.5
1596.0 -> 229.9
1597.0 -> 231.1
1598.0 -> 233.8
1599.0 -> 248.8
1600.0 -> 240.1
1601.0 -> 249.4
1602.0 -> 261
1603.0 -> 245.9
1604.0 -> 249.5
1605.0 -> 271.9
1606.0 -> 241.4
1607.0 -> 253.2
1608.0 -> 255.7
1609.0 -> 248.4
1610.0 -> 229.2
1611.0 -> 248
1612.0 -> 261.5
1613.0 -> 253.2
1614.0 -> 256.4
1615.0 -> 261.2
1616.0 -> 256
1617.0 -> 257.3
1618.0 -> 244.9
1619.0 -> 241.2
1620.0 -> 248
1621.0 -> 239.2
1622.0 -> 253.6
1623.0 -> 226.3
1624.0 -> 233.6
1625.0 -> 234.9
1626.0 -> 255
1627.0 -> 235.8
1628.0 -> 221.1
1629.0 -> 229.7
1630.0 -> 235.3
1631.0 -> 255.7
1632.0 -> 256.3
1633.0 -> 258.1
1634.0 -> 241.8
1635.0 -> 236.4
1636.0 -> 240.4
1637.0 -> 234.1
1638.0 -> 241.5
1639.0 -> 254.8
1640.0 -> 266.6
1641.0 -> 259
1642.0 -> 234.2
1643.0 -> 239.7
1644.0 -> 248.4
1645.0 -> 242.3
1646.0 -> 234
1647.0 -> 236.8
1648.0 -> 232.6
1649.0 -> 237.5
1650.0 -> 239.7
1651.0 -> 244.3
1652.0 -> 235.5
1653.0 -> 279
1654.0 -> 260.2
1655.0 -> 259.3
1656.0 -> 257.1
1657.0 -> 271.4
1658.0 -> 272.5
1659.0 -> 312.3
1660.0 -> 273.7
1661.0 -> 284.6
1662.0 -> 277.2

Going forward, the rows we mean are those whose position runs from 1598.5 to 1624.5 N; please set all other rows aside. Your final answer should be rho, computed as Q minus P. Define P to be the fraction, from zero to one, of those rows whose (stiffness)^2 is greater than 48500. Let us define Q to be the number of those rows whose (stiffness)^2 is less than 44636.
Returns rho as -1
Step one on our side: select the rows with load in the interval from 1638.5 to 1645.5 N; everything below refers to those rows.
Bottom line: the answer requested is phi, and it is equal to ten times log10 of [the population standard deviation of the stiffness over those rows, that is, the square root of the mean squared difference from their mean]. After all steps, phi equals 10.3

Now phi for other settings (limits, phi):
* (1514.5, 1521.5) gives 10.4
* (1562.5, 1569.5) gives 12.2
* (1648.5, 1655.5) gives 11.7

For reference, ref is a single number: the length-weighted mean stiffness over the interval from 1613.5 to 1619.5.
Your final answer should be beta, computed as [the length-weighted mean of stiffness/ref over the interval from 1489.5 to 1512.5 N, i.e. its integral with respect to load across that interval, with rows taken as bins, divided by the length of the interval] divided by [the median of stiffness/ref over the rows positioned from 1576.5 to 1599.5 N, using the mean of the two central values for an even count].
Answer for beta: 1.1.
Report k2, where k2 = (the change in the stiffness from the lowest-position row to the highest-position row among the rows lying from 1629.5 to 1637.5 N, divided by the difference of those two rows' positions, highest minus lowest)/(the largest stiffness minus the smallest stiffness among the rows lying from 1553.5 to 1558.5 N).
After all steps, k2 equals -0.02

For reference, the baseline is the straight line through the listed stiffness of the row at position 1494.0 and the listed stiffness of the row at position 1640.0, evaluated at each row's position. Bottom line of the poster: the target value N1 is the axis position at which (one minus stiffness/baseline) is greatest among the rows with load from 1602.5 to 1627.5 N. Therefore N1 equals 1623.0 N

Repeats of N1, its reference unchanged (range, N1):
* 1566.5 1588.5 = 1573.0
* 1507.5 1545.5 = 1531.0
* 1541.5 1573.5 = 1573.0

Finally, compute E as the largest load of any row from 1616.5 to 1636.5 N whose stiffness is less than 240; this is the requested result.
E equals 1635.0 N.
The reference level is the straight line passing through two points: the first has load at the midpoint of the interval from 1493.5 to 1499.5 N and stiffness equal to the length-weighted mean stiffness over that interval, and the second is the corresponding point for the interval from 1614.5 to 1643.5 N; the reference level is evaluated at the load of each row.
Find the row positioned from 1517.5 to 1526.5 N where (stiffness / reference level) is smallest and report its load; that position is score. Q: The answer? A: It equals 1526.0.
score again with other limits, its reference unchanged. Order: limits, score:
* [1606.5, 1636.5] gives 1628.0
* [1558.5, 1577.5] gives 1573.0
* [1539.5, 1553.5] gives 1551.0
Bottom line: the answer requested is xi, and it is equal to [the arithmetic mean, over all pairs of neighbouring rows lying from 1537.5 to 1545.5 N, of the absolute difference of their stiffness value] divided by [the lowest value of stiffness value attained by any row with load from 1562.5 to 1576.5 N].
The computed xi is 0.166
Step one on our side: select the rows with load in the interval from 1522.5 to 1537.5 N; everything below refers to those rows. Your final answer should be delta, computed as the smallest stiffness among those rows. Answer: 116.5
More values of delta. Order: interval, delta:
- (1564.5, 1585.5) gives 103.5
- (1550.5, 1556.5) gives 207.7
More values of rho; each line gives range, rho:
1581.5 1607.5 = 9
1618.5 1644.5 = -1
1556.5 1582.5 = 24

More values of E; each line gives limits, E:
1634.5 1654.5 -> 1652.0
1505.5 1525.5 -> 1525.0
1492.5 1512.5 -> 1512.0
